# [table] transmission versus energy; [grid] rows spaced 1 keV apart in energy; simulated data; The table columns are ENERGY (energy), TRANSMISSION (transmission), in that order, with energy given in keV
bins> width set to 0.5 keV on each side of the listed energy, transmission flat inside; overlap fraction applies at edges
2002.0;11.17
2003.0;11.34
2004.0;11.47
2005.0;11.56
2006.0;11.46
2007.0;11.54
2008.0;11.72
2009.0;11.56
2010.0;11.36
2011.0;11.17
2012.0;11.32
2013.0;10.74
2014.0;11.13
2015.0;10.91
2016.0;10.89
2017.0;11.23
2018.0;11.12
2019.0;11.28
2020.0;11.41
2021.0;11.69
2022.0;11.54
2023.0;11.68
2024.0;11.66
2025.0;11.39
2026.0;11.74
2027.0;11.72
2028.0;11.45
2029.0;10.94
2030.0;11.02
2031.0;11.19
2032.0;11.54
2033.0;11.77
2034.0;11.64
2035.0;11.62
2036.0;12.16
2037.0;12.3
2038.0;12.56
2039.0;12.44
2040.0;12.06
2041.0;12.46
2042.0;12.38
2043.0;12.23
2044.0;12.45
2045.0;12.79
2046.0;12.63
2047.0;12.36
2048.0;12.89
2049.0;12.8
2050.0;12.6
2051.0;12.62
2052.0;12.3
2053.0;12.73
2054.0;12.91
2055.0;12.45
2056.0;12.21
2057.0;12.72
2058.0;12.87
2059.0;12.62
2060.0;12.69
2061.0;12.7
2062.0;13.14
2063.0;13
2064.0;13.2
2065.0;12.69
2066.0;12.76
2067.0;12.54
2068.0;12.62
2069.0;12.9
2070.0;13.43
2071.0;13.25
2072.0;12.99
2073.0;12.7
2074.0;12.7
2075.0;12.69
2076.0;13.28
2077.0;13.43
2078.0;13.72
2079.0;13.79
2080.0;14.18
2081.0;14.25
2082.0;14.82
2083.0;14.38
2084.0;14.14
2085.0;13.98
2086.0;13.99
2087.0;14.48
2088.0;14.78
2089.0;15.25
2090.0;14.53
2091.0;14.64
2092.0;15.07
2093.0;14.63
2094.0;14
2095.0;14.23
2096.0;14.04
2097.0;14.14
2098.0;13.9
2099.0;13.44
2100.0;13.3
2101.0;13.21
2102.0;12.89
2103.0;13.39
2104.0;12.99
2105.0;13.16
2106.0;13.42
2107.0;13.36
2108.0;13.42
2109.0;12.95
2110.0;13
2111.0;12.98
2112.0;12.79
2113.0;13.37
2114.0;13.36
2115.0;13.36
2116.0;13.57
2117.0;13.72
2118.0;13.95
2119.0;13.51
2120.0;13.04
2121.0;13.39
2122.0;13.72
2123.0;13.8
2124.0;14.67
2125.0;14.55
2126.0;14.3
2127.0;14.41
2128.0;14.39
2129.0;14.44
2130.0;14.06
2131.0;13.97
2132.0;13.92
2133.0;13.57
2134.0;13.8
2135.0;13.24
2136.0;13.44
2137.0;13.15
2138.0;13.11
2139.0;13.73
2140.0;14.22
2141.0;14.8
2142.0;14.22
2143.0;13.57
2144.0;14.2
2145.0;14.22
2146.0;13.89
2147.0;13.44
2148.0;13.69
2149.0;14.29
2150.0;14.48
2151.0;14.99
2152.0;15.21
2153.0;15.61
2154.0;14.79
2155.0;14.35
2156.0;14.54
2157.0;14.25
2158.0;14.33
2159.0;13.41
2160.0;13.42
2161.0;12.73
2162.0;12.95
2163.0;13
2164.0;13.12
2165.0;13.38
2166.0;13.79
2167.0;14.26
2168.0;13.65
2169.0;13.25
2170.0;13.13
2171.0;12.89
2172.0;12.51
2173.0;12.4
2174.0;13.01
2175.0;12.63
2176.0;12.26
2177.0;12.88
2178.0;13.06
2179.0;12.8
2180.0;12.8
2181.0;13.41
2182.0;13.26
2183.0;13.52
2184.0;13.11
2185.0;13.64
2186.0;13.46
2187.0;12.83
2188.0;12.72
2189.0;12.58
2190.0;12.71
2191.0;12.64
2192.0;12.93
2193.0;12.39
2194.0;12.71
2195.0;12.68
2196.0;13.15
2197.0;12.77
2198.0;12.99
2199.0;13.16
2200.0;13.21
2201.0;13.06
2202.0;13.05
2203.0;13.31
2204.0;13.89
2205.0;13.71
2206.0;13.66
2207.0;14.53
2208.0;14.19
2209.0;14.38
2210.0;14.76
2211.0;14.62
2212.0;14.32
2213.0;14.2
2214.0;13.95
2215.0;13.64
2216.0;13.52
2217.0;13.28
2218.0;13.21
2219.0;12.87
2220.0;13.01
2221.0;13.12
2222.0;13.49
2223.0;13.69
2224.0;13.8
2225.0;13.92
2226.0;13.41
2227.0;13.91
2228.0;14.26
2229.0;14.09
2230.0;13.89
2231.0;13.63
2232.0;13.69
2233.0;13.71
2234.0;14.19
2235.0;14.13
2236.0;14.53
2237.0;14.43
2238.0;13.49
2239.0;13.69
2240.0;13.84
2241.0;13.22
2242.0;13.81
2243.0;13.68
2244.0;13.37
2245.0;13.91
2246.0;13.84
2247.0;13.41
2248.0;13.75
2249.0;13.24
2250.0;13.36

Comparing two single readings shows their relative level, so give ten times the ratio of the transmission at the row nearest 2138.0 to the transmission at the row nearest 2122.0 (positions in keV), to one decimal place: 9.6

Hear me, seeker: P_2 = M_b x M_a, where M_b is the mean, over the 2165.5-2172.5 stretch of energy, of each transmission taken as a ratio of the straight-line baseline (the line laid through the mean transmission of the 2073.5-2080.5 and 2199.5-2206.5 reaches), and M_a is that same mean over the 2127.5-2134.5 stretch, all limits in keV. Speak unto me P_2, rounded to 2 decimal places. 1.04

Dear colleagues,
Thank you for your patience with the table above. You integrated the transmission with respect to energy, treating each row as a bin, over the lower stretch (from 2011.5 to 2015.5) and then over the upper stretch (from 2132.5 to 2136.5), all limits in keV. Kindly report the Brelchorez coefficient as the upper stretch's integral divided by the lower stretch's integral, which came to 1.23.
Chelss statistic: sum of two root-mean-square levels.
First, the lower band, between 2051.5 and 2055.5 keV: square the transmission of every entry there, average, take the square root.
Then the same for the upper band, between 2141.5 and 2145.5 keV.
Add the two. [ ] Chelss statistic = 26.7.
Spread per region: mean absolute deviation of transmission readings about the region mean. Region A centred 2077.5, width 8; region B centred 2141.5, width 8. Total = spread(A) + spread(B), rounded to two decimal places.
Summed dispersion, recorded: 0.88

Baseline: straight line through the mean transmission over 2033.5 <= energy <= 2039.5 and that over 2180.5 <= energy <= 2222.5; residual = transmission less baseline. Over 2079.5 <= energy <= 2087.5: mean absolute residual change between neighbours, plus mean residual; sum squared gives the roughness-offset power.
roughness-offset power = 4.3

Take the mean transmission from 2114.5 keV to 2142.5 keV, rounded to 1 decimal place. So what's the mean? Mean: 13.9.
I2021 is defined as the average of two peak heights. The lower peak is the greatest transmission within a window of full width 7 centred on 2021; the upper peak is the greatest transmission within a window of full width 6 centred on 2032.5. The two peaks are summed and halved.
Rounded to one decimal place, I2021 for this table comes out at 11.7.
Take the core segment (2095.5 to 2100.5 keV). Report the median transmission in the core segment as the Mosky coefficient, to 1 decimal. 13.9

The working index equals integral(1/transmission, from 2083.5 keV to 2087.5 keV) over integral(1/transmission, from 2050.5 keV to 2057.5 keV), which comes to 0.5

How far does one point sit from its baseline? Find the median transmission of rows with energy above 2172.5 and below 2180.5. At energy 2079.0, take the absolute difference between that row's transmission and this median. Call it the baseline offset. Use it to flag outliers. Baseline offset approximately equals 1.0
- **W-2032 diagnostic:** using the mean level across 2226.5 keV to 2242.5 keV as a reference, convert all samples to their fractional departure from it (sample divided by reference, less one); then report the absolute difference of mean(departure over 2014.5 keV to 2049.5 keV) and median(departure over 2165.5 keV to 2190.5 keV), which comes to 0.085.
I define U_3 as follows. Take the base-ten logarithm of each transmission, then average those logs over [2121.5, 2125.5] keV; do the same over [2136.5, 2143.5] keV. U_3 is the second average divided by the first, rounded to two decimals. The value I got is 0.99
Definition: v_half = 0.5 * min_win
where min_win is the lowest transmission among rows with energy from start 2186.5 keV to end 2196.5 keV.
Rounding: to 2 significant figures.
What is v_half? 6.2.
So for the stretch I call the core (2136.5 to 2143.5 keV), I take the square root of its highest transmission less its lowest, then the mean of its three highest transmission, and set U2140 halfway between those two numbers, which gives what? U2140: 7.9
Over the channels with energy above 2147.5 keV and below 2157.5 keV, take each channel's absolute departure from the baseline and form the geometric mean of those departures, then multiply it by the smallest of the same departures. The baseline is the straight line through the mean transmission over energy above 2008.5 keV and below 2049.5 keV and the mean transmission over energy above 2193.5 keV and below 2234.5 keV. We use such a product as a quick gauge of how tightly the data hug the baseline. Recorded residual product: 1.14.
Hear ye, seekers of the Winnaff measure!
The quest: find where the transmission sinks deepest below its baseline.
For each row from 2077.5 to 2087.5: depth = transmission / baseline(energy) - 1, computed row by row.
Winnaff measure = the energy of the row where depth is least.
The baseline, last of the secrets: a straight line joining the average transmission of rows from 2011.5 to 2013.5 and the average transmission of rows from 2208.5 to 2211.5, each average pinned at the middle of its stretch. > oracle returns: 2078.0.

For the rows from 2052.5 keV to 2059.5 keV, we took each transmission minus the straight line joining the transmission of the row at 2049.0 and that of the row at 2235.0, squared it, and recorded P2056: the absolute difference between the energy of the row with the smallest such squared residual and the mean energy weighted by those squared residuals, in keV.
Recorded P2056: 2.0 keV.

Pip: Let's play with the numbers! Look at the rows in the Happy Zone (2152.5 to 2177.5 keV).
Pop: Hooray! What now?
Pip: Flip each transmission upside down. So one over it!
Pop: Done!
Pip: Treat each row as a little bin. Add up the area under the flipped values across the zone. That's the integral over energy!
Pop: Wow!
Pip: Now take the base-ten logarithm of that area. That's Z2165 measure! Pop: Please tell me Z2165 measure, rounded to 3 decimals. 0.270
